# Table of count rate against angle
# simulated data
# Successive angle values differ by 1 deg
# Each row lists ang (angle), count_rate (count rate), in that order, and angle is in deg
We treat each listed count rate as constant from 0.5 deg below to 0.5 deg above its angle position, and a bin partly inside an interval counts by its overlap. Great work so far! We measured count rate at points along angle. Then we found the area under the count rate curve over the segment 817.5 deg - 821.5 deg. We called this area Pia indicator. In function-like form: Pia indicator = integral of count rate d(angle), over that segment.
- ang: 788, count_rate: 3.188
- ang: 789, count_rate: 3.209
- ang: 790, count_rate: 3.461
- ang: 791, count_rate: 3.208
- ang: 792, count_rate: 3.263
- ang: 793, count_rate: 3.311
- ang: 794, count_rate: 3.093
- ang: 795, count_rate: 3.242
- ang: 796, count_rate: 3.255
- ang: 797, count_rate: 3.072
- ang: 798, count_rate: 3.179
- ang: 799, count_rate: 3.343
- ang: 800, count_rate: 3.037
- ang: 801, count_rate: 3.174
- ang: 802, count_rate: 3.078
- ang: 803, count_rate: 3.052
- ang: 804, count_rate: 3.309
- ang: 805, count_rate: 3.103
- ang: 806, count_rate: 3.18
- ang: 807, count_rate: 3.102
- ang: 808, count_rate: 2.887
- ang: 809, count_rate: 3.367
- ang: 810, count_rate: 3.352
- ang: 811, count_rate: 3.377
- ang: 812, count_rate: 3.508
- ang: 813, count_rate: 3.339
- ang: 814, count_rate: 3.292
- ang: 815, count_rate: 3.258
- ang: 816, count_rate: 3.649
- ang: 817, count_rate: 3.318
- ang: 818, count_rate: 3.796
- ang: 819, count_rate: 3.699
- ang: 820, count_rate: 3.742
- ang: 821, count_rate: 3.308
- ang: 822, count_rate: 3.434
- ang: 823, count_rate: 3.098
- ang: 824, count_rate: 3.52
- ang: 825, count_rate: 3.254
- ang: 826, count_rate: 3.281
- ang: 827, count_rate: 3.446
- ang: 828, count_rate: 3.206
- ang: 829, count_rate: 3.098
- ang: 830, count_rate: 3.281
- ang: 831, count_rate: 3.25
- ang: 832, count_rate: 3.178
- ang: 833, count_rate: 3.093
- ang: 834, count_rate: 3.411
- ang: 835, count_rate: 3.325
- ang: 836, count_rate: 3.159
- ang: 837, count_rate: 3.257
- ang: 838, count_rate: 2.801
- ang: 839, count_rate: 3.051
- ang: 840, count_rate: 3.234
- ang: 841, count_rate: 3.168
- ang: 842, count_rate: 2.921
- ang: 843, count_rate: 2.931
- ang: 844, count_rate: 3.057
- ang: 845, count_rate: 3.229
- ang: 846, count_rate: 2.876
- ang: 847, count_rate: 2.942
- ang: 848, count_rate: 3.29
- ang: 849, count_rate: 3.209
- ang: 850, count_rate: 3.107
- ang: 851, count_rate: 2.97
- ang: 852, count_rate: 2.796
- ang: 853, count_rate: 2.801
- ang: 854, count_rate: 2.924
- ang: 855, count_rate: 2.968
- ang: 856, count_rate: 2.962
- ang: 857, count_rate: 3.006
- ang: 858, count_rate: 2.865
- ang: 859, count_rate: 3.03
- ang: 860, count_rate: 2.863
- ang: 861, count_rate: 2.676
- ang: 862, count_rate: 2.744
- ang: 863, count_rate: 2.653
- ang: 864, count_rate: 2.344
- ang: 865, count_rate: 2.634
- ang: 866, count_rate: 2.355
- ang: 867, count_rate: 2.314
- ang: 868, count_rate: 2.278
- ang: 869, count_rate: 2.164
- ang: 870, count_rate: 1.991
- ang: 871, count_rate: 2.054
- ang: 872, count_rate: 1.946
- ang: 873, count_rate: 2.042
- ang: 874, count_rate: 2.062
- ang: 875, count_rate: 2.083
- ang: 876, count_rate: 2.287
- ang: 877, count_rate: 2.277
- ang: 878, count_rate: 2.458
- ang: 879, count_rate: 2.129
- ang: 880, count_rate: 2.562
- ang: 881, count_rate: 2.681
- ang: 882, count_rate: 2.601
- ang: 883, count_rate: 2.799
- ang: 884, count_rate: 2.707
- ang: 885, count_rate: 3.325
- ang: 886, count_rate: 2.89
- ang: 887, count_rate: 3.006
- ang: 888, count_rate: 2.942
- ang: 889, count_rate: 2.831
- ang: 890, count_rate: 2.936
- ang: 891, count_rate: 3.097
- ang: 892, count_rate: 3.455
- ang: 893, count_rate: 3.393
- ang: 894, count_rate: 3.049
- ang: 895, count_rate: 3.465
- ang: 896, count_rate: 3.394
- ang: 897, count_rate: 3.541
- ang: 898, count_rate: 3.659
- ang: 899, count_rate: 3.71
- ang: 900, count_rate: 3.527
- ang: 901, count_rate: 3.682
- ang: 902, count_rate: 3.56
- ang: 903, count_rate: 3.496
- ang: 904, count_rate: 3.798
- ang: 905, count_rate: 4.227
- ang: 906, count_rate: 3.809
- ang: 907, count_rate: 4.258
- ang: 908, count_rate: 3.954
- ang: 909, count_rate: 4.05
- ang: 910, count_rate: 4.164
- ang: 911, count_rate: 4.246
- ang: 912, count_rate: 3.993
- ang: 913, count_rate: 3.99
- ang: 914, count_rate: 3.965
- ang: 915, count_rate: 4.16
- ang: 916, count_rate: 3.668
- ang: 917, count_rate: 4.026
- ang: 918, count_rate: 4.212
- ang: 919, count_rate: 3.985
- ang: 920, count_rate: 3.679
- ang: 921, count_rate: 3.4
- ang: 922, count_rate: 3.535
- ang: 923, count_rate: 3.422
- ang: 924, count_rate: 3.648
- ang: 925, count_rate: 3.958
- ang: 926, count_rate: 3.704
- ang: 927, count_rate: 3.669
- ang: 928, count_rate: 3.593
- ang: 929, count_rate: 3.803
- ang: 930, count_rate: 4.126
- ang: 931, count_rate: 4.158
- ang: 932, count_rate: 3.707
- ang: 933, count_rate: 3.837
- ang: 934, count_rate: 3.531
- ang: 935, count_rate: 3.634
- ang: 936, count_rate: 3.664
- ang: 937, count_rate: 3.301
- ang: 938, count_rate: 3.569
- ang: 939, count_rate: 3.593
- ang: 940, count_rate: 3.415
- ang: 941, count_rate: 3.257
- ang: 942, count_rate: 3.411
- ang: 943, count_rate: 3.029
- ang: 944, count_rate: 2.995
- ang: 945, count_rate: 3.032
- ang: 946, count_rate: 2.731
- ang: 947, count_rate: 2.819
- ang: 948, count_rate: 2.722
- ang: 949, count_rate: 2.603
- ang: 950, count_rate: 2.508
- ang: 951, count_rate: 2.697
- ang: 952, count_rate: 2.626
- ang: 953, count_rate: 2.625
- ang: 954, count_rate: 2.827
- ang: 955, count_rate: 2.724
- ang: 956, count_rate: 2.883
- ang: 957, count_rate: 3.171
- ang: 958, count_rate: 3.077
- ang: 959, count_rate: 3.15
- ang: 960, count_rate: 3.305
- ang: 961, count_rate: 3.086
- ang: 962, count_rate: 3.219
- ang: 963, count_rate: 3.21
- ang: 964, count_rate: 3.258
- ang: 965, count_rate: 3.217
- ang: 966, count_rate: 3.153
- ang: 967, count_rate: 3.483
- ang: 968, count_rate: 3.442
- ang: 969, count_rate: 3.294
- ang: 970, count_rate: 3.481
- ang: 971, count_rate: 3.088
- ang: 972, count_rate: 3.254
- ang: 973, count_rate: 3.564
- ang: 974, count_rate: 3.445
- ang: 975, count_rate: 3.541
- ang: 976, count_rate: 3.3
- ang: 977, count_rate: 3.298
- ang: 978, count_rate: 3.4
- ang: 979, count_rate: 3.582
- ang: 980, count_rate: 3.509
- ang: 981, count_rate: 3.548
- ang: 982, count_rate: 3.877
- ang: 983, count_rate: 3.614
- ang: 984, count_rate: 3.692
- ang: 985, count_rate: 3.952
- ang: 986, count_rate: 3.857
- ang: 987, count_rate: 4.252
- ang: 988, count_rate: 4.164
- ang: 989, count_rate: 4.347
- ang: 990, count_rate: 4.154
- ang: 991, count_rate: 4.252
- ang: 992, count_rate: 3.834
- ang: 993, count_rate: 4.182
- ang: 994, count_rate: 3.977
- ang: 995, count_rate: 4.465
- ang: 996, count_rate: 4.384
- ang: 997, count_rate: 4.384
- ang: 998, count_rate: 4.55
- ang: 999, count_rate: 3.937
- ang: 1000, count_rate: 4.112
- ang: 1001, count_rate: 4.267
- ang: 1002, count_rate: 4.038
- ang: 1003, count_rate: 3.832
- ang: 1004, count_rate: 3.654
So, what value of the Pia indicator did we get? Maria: 14.5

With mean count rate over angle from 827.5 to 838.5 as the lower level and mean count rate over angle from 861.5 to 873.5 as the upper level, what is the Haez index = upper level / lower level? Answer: 0.72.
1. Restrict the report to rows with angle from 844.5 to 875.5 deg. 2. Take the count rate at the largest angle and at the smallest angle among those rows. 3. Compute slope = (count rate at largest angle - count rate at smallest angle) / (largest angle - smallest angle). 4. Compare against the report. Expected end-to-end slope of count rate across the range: -0.038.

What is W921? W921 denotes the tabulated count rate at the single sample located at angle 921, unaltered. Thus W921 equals 3.4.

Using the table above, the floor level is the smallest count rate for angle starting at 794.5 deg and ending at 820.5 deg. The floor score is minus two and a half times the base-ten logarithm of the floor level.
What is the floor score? -1.15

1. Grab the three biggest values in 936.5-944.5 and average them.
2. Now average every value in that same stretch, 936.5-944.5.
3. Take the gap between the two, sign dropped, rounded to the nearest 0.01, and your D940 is 0.20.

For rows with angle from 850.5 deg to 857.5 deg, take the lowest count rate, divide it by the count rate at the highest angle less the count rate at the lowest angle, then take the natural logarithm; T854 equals 4.4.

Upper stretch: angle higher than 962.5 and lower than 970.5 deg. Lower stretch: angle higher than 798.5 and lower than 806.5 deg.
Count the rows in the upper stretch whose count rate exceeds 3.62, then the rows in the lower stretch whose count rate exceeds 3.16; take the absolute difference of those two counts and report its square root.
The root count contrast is 2.0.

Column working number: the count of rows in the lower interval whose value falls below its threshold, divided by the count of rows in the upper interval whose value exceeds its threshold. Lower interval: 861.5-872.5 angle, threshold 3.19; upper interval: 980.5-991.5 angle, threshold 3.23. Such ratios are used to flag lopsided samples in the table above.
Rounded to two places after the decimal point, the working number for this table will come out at 1.00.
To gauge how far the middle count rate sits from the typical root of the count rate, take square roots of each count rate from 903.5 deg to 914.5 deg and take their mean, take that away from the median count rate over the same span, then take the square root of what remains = 1.41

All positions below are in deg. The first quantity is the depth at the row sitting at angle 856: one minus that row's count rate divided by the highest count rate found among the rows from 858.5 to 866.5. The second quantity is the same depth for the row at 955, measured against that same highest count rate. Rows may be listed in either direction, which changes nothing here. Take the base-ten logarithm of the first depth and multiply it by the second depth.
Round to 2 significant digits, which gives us -0.17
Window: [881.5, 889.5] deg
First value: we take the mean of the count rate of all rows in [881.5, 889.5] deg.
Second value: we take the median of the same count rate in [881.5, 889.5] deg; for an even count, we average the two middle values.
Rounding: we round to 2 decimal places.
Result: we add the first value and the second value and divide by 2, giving 2.87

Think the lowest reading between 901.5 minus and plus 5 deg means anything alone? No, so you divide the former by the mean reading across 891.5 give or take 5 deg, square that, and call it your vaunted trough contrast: 1.2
